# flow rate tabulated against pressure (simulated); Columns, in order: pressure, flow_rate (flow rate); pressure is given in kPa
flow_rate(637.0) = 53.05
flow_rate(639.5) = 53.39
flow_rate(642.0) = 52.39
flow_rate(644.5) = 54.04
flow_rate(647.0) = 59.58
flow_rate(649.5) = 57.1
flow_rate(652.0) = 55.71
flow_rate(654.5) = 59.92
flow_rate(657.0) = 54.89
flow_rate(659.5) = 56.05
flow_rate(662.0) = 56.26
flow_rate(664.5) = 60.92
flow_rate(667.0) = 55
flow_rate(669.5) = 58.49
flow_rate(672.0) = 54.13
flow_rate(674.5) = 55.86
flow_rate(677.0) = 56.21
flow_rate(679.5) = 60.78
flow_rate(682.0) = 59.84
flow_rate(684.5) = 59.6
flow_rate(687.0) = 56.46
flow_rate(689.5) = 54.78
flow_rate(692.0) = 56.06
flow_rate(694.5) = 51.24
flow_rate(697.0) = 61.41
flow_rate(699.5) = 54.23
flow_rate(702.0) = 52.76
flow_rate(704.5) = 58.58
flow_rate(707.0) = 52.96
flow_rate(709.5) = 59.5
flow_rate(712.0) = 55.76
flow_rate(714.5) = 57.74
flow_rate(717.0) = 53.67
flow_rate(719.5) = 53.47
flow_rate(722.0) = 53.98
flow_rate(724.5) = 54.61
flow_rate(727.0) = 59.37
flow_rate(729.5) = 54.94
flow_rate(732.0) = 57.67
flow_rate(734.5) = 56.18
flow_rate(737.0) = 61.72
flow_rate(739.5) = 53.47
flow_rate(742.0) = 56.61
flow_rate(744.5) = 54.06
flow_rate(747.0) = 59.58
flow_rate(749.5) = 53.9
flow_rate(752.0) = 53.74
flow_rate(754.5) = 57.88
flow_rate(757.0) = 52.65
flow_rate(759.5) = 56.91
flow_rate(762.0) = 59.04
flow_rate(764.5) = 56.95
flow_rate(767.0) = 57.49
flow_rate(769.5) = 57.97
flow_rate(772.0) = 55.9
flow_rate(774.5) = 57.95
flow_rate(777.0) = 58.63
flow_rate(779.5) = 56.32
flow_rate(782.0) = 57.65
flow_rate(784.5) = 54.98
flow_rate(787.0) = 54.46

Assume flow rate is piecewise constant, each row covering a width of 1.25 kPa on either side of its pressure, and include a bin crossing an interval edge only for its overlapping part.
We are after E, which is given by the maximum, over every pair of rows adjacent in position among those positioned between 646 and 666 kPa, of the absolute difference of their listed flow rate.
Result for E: 5.0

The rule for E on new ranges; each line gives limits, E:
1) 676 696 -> 4.8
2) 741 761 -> 5.7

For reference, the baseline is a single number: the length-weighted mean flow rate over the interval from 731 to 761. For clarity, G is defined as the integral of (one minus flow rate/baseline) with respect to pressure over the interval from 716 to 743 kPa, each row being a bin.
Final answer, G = 0.11 kPa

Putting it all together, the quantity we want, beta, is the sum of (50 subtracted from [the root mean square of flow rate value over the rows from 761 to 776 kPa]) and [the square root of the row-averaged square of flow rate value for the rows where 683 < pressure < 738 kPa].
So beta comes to 63.8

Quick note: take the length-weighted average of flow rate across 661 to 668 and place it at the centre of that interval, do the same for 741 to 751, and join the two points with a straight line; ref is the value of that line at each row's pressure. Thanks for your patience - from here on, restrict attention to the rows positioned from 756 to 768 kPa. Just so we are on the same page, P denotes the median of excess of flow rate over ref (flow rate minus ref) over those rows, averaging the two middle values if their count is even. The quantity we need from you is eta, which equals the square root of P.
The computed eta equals 1.16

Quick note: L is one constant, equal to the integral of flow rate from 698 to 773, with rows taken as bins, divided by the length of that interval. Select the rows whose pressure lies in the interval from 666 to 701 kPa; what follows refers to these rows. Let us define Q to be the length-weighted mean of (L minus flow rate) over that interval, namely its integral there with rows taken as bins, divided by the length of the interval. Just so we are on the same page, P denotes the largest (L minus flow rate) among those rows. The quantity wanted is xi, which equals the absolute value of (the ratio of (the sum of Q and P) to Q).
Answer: 7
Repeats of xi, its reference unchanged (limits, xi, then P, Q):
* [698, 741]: 20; 3.4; 0.2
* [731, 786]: 5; 3.5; -0.6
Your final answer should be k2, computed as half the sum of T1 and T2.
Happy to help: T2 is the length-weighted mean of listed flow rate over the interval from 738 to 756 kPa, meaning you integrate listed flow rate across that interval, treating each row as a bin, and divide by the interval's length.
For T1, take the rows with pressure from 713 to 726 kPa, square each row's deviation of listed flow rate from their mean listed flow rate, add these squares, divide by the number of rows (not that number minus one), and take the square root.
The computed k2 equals 28.6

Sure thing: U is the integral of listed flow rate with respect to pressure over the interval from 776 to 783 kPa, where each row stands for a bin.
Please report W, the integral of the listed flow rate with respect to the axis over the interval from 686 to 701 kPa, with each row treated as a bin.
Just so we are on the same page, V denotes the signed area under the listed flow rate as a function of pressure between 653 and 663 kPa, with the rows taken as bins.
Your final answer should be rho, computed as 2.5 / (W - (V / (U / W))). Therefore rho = -0.007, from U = 402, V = 568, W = 835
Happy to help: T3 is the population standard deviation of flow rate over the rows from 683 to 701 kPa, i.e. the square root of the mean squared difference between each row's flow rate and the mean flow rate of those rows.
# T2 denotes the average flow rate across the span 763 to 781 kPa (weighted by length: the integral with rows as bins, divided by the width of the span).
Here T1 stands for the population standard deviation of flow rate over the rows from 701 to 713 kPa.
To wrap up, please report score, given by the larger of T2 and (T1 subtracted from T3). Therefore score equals 57.3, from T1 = 2.78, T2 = 57.3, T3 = 3.1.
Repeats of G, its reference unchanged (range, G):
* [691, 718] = 0.18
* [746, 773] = -0.15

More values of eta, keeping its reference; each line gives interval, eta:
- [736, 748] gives 0.75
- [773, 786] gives 1.54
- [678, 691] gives 1.57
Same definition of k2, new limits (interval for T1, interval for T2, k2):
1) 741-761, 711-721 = 28.7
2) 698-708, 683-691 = 29.7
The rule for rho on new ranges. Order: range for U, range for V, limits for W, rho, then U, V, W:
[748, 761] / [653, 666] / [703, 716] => -0.080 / 717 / 748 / 738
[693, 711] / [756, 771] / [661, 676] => 0.019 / 1005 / 853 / 852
